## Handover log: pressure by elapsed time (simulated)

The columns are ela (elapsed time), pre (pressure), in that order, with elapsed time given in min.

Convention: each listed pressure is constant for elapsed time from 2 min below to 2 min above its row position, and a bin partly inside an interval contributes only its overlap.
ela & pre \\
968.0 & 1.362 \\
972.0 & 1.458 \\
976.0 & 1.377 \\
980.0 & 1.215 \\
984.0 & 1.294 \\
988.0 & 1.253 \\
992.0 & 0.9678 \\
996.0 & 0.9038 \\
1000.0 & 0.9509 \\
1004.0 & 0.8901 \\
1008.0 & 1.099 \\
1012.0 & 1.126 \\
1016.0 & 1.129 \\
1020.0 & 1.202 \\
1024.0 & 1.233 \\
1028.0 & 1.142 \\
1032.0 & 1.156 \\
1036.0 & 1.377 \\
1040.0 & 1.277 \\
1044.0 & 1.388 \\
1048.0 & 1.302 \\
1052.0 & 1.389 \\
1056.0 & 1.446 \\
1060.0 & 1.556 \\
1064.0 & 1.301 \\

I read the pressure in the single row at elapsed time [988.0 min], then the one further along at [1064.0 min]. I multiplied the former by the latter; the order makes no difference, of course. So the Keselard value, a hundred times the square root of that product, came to 128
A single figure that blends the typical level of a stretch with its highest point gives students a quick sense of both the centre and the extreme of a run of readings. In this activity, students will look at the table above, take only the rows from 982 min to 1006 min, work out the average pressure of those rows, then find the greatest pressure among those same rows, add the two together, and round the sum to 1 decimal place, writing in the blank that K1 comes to 2.3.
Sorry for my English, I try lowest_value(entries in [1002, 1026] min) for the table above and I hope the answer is 0.8901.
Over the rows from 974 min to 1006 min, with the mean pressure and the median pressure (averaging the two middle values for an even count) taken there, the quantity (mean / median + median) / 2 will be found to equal 1.05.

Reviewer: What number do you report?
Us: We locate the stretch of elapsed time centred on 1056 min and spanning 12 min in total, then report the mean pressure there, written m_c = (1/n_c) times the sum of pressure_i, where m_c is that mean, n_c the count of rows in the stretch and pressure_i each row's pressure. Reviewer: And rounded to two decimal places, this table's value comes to 1.46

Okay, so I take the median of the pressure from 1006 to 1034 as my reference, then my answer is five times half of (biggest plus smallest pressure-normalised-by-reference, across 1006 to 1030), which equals 5.1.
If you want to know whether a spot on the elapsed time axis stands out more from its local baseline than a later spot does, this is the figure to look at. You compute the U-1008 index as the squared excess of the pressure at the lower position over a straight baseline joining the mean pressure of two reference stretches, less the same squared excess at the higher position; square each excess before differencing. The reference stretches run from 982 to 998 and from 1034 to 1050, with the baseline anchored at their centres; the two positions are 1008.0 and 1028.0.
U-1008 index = -0.010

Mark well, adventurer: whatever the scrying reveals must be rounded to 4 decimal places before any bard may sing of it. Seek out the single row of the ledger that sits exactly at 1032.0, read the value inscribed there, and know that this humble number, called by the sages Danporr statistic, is 1.1560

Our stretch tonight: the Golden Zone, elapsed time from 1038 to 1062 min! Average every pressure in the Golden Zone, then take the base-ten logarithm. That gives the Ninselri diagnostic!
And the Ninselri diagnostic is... 0.14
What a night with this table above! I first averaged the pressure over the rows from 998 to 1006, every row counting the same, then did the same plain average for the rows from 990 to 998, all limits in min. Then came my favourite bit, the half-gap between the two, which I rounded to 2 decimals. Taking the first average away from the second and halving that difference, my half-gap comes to 0.01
